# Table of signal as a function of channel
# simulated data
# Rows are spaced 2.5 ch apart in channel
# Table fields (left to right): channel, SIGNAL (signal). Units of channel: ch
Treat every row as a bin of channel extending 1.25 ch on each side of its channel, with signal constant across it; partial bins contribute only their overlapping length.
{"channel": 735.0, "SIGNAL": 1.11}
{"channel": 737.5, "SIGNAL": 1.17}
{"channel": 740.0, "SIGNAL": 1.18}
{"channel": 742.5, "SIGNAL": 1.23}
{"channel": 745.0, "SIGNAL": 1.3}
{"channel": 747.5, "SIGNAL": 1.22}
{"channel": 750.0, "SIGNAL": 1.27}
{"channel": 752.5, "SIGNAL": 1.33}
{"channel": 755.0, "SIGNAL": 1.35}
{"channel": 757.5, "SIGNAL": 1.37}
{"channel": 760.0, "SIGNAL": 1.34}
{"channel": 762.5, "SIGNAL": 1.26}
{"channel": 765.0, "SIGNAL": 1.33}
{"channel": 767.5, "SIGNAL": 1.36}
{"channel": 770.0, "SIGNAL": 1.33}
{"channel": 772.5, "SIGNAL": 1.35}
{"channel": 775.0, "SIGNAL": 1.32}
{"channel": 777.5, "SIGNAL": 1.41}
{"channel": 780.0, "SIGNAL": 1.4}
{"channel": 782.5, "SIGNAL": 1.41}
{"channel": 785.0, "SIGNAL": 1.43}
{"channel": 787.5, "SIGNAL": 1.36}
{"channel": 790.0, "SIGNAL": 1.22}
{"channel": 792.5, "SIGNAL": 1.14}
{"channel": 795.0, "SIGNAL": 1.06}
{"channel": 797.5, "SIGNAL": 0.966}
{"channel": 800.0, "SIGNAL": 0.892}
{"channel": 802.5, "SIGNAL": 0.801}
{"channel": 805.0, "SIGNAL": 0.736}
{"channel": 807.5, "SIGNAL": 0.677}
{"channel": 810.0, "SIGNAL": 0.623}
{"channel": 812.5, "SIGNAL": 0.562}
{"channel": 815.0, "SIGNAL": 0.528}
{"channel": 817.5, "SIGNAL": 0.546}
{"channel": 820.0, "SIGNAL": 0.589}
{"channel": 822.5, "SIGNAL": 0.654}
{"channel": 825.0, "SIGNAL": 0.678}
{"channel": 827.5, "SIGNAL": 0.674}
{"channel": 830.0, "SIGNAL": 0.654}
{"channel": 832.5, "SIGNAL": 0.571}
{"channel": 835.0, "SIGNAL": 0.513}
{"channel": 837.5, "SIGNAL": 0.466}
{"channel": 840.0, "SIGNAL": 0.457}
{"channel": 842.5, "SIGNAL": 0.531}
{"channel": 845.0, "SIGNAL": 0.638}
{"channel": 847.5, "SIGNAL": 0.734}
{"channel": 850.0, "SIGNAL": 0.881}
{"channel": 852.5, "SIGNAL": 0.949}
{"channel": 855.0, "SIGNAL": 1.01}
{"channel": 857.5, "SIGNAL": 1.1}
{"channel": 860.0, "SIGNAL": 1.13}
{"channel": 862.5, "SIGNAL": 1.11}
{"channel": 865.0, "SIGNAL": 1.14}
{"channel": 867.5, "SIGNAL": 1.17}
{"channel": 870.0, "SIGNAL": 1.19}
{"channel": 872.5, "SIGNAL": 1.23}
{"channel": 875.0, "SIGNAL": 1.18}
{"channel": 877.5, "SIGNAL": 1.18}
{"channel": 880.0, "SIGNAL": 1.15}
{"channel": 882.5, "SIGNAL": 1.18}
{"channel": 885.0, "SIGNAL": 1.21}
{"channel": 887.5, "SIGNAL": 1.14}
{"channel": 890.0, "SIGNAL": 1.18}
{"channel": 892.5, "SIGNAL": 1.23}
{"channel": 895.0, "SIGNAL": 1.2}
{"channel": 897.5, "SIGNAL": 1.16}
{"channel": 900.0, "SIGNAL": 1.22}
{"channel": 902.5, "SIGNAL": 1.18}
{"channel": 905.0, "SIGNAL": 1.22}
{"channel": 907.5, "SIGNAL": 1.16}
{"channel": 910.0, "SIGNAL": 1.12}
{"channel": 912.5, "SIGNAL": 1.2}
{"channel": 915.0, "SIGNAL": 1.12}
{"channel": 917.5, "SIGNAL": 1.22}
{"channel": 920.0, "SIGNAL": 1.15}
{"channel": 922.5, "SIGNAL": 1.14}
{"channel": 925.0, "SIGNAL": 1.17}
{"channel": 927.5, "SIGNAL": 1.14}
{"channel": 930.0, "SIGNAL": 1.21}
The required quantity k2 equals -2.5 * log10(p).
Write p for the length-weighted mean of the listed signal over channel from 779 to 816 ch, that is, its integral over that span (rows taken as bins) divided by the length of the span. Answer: 0.01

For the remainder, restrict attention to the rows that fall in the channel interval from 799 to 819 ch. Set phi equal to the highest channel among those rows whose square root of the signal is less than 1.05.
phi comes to 817.5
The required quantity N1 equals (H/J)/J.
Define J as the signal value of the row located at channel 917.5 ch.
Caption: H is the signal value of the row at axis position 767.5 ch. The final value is 0.91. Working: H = 1.36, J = 1.22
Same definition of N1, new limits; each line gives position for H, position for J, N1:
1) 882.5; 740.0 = 0.85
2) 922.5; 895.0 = 0.79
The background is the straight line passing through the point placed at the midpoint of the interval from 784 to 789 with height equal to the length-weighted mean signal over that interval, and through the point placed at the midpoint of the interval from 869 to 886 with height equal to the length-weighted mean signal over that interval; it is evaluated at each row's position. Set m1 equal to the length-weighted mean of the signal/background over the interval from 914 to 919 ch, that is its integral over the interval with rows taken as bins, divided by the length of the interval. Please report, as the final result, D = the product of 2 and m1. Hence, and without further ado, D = 2.1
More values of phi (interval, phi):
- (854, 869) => 857.5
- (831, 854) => 852.5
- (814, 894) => 857.5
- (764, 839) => 837.5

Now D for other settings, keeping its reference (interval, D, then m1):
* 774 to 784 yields 2.0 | 0.99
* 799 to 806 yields 1.2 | 0.60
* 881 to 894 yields 2.0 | 1.02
